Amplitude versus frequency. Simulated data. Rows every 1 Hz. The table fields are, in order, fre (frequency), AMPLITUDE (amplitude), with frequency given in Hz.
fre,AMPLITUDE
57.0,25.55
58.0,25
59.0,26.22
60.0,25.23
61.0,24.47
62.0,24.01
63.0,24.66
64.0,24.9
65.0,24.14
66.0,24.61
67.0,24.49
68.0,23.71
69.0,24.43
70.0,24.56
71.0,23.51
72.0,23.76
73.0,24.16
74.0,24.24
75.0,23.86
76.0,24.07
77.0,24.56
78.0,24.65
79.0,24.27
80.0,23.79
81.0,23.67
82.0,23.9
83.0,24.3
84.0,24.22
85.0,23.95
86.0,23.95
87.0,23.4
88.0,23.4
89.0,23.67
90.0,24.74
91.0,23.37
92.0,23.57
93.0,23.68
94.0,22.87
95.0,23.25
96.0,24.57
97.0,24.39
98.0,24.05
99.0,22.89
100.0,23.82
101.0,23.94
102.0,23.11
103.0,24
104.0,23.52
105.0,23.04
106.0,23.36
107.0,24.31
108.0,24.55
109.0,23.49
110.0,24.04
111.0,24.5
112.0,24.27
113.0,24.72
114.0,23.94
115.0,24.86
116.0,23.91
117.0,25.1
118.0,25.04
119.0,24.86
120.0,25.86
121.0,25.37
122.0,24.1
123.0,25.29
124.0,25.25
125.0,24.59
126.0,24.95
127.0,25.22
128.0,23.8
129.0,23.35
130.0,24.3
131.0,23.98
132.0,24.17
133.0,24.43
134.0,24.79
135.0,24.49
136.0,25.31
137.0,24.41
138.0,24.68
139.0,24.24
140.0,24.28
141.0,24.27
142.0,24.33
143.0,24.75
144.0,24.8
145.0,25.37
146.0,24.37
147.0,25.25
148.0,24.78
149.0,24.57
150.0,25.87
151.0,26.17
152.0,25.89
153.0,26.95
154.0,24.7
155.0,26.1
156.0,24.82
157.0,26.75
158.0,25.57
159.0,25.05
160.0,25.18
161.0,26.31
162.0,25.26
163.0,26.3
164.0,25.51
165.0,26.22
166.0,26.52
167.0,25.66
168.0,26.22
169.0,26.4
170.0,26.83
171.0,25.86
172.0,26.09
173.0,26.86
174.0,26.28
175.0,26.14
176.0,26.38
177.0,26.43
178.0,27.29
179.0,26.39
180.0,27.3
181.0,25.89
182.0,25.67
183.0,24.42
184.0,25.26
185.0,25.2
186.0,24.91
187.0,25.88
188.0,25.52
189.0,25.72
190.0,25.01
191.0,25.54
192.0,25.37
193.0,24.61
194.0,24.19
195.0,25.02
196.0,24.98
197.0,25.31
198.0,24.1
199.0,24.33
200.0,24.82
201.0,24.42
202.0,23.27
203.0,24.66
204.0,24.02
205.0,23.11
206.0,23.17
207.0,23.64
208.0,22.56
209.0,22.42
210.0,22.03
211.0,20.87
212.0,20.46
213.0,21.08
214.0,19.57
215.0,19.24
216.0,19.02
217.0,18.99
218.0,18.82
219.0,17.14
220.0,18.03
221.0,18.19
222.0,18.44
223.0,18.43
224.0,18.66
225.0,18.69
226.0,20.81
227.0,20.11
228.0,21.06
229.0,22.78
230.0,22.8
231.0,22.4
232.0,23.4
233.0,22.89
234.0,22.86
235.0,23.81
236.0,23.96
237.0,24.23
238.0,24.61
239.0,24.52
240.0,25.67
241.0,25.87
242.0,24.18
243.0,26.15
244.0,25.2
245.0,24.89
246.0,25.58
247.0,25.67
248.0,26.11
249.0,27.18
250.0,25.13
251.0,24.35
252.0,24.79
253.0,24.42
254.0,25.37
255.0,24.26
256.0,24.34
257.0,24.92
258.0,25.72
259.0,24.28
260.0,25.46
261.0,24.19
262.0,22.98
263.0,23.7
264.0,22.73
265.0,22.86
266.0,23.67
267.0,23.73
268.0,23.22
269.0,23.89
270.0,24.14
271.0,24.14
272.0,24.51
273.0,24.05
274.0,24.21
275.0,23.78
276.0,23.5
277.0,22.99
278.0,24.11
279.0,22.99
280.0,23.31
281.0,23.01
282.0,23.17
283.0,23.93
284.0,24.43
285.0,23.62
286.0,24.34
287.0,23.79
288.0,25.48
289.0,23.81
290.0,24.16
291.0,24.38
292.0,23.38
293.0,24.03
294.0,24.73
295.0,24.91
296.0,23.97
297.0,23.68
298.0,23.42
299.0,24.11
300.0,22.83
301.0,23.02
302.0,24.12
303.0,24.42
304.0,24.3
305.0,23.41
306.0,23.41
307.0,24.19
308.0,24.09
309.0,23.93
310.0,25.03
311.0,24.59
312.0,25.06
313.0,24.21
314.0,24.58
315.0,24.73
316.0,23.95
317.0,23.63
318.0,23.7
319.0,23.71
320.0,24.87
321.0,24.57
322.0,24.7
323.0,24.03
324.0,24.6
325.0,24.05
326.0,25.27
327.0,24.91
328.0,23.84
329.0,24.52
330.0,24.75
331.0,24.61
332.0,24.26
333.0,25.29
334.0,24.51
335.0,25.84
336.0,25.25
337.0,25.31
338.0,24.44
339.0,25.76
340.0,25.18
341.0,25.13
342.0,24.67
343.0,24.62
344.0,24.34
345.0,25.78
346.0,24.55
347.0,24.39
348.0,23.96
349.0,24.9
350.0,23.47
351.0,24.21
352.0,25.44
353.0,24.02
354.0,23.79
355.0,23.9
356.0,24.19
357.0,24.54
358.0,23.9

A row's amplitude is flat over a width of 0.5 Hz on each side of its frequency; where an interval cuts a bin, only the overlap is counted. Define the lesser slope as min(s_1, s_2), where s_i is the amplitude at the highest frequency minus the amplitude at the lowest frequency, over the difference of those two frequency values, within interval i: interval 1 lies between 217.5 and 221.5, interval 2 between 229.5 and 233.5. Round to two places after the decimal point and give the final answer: -0.21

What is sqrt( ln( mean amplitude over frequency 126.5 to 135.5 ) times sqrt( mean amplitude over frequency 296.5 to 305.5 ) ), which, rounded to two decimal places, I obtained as 3.94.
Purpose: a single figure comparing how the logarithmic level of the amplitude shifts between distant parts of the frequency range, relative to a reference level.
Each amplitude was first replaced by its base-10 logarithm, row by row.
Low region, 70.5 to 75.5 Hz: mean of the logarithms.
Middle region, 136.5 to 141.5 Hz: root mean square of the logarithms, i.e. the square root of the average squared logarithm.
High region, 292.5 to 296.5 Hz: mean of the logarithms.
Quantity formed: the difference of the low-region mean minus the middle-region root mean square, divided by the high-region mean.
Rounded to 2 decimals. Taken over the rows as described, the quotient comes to -0.01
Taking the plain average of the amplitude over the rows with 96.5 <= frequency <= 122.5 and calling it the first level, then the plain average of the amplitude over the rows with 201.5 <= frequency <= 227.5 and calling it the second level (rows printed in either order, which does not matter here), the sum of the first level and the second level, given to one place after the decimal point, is 44.8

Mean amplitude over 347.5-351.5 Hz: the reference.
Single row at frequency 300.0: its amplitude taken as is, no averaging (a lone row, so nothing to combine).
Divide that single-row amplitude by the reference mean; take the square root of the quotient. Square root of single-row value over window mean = 0.97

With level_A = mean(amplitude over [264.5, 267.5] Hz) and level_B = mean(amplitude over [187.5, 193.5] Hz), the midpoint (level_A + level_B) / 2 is 24.4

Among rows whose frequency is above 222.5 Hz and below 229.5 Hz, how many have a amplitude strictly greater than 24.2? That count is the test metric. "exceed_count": 0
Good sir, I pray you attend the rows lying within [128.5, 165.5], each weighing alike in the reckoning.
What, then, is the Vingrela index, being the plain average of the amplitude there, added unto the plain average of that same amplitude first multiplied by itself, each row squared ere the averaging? 654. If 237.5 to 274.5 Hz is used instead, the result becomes 631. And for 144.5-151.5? 660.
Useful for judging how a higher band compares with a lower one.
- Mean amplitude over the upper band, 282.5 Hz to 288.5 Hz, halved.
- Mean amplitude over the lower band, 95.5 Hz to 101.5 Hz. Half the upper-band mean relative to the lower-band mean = 0.51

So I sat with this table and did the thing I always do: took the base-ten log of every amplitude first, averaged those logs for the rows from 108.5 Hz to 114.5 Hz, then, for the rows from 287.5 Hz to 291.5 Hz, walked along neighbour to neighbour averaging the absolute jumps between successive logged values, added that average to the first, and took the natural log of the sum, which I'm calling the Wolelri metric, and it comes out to 0.334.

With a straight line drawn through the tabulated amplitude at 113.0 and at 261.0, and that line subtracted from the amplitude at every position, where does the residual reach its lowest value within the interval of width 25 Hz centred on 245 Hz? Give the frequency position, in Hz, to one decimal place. 234.0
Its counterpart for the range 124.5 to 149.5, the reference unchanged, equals 129.0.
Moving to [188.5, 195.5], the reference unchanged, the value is 194.0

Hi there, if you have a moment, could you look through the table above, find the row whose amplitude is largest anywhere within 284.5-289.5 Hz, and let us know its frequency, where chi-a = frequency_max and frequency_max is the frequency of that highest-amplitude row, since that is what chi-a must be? 288.0 Hz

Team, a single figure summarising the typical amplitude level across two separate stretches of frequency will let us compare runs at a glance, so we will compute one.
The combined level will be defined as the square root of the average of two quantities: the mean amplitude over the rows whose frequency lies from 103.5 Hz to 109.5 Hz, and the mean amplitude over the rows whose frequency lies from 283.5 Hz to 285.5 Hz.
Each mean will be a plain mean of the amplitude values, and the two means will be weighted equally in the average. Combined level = 4.89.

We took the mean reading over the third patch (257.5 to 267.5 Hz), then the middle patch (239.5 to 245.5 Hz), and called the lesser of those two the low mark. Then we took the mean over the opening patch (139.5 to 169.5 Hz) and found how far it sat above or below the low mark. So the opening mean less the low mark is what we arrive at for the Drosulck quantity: 1.5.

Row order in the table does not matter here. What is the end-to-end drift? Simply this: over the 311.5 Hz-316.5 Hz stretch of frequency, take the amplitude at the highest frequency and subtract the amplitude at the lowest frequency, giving -1.1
